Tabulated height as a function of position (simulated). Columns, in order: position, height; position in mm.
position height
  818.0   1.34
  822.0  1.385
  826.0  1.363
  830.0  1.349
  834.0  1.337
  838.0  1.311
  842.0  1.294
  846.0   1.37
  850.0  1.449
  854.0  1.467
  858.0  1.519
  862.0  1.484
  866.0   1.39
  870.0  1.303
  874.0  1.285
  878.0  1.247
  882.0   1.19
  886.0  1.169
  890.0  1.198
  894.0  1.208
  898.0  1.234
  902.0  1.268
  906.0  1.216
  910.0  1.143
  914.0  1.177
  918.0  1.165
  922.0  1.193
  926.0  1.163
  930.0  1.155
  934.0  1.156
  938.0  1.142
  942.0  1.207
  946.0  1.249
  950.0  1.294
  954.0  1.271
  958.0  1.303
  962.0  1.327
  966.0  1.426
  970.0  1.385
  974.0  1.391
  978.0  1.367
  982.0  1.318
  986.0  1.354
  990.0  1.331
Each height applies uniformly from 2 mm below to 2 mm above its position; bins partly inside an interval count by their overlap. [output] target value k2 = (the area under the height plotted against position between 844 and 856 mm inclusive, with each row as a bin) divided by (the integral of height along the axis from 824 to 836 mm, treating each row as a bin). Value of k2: 1.06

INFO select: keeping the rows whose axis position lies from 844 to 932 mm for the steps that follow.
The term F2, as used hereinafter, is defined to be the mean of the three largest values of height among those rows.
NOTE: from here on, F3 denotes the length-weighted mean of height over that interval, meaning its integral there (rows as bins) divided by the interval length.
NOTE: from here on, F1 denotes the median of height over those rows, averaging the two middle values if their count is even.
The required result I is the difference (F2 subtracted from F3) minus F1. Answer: -1.44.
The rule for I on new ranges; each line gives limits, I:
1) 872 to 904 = -1.26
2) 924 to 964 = -1.31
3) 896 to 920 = -1.24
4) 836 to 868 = -1.50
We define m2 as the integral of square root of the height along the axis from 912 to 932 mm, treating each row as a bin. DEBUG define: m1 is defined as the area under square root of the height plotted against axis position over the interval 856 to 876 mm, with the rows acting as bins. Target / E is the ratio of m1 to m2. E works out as 1.09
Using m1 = 23.6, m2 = 21.6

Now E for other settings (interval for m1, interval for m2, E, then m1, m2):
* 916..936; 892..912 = 0.98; 21.6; 22.0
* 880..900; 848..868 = 0.91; 21.9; 24.2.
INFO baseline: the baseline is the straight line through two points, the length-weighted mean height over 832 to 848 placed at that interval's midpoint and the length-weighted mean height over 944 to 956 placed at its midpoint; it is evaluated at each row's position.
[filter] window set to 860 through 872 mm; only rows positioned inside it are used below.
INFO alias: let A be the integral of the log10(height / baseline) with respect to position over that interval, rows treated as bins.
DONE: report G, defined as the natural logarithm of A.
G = -1.2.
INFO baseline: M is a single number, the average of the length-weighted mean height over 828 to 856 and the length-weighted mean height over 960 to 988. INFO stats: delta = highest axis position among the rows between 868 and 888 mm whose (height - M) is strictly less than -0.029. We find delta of 886.0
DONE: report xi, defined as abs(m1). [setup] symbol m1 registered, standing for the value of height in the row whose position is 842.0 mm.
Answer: 1.29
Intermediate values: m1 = 1.294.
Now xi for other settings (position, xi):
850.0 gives 1.45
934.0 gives 1.16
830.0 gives 1.35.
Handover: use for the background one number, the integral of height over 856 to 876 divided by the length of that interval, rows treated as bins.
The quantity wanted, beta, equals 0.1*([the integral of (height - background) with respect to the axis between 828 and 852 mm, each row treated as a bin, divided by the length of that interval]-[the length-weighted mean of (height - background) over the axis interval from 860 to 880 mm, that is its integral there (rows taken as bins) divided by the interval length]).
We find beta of 0.0010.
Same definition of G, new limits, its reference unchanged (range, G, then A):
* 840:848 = -4.2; 0.01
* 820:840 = -2.3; 0.10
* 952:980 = -0.2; 0.83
